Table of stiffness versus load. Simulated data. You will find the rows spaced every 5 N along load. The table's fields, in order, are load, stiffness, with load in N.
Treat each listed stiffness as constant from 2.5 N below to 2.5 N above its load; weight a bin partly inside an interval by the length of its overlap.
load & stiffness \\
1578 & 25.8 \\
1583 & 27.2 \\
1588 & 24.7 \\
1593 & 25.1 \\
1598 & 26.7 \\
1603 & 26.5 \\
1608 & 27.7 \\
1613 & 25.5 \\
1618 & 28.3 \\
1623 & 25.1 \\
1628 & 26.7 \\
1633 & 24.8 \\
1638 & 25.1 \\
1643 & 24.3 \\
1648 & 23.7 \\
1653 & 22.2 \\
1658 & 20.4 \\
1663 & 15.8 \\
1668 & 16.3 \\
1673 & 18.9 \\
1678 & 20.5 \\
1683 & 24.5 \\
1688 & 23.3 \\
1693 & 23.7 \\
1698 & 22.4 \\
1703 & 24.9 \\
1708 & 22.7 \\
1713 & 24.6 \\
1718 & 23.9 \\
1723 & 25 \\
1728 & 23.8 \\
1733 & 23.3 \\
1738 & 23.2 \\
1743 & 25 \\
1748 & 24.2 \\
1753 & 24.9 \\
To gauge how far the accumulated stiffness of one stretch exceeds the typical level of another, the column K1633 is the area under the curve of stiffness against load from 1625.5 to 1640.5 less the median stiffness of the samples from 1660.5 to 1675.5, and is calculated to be 367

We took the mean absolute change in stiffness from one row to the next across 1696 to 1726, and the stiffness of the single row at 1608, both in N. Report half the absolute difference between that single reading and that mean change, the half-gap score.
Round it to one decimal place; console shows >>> 13.0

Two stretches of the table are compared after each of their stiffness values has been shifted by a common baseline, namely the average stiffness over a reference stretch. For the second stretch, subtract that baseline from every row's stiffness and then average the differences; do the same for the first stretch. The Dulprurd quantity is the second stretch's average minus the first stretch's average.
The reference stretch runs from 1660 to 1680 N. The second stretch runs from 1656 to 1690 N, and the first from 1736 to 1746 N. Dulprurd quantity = -4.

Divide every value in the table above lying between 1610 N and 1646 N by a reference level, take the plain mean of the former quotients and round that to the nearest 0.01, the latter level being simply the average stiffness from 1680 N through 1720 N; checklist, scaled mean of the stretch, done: 1.08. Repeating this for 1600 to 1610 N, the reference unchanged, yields 1.14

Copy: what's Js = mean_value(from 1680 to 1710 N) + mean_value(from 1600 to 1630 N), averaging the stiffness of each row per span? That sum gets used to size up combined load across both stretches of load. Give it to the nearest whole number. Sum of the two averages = 50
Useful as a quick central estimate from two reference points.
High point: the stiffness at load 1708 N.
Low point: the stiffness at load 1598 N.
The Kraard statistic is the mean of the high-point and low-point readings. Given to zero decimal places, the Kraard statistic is 25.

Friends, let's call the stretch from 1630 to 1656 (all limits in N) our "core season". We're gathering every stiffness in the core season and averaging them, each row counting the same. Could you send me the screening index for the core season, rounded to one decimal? 24.0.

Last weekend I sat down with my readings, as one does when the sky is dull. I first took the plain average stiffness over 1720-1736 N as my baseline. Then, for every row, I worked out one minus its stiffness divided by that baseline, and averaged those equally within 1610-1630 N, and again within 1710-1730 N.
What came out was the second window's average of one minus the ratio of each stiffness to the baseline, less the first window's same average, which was 0.09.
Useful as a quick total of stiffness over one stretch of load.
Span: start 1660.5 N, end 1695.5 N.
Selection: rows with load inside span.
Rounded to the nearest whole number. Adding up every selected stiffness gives 143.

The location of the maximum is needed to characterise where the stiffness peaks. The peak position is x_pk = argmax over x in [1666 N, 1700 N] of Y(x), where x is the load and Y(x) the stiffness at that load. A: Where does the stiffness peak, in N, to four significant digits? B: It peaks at 1683 N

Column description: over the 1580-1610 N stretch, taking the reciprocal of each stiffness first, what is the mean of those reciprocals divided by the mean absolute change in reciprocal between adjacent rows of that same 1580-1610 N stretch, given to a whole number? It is 22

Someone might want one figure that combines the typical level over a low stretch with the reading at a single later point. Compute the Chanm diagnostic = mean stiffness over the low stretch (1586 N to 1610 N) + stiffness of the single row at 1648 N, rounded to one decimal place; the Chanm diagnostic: 49.8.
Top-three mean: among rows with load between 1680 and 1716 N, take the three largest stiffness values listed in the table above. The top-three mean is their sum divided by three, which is 24.7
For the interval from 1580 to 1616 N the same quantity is 27.2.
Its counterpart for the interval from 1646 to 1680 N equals 22.1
